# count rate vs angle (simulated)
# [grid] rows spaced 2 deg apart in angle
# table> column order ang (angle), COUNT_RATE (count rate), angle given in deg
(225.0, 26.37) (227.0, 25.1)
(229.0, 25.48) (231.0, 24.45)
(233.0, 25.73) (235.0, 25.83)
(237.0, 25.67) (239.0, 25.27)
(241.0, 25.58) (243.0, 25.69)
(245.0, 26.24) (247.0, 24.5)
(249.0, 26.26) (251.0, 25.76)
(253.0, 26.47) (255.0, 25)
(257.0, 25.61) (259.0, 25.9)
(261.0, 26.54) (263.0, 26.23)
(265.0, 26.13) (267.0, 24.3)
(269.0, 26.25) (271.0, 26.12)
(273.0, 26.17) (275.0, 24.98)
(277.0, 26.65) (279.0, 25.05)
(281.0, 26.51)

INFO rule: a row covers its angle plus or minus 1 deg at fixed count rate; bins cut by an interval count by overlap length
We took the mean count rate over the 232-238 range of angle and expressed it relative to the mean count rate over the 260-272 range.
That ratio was 0.99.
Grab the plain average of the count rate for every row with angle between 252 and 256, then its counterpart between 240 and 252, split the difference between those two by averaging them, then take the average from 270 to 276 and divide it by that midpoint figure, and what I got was 1.00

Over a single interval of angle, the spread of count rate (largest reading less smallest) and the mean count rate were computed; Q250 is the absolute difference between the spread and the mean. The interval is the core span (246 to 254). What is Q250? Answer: 23.8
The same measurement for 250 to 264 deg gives 24.4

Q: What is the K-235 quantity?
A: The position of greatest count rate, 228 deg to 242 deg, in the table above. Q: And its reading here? 235.0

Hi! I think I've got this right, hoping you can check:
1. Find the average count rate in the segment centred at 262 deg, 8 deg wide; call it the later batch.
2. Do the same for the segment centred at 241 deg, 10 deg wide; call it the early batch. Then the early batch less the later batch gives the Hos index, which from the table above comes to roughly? -0.5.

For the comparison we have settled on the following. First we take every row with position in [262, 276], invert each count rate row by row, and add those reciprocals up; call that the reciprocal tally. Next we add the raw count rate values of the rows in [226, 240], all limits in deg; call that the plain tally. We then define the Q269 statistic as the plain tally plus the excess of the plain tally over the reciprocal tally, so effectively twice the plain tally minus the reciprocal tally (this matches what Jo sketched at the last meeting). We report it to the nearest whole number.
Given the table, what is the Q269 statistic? 355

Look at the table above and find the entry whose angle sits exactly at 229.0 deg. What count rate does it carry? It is 25.48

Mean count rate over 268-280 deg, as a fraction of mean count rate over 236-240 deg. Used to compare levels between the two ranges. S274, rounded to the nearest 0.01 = 1.02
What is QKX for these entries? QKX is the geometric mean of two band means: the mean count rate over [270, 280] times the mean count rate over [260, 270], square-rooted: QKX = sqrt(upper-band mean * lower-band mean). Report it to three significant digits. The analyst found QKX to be 25.8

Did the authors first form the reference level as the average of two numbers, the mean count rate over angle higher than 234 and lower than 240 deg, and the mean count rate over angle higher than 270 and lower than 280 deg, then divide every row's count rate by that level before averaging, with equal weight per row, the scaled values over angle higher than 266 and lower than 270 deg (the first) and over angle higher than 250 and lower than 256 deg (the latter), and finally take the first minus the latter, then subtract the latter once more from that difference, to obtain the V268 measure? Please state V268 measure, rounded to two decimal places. -1.02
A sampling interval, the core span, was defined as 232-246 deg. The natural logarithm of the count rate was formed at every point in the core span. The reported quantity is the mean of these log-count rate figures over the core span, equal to 3.25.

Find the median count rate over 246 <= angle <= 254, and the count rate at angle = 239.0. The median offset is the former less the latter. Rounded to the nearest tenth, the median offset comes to 0.7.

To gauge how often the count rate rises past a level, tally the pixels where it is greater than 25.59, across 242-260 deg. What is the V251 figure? 7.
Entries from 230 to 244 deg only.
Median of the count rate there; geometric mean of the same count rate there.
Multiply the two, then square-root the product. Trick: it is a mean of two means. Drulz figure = 25.6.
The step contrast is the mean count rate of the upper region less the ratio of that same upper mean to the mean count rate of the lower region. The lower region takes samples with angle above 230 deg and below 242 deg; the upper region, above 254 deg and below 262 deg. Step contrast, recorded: 24.7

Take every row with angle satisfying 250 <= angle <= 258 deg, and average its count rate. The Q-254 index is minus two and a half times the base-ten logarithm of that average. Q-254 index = -3.53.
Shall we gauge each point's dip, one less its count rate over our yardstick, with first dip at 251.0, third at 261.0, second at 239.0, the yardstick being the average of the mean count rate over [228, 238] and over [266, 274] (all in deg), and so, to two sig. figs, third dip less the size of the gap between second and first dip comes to -0.057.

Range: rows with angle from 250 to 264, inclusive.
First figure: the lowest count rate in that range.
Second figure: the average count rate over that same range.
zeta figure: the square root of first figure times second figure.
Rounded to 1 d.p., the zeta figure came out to 25.5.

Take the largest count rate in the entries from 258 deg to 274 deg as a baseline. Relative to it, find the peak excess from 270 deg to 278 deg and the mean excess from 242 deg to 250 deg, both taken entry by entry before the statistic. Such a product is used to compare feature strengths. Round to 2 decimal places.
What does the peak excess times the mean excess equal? -0.10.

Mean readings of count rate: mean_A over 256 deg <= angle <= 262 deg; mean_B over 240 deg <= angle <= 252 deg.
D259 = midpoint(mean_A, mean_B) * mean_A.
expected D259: 672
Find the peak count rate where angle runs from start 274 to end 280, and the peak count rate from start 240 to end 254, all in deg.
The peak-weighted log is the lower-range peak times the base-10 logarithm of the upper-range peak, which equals 37.7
